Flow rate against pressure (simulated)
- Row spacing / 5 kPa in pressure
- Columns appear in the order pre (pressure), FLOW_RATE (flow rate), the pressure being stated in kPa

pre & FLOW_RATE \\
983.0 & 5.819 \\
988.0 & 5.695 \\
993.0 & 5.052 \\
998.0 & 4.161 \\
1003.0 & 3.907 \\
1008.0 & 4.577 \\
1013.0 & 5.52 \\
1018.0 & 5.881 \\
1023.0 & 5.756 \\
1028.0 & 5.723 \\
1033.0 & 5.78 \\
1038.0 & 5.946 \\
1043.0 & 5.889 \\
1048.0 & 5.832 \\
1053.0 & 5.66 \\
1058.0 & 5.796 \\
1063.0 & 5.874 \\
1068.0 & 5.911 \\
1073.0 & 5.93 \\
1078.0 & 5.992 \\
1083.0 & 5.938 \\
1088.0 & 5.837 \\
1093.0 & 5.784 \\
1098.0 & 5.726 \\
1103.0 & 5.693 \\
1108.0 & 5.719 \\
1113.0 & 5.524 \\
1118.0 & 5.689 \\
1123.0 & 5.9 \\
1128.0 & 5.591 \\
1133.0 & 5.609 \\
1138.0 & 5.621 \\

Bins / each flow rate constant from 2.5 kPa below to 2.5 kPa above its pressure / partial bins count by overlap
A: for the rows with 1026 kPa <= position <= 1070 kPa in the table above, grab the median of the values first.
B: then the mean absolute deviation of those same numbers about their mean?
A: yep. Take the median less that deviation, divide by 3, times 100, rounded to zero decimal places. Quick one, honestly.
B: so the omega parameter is 192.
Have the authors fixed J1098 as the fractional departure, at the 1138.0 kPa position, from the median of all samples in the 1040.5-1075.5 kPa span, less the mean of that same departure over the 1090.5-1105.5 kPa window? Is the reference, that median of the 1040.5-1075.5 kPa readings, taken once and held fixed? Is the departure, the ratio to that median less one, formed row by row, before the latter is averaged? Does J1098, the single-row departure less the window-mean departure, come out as -0.02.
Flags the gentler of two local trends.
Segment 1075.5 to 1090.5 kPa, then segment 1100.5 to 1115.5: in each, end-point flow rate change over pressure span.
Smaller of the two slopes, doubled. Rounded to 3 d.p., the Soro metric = -0.034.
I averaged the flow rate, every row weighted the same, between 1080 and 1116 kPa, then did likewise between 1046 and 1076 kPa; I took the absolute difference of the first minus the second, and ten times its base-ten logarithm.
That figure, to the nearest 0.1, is -10.6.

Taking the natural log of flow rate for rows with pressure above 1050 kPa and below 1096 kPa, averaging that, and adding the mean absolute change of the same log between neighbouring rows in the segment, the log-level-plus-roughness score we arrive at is 1.78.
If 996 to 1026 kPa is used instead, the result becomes 1.69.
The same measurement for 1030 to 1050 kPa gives 1.78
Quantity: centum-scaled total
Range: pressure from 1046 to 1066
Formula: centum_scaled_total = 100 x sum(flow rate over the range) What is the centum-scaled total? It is 2316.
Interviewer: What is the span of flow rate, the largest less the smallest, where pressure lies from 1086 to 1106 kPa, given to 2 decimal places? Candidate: 0.14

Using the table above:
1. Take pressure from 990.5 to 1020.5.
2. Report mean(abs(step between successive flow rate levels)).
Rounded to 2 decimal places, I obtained 0.62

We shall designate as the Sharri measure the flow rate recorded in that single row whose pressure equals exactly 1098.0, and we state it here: 5.726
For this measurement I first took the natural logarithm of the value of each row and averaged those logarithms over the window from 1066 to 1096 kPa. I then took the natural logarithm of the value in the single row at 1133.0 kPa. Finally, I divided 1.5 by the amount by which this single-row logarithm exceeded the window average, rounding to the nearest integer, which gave -30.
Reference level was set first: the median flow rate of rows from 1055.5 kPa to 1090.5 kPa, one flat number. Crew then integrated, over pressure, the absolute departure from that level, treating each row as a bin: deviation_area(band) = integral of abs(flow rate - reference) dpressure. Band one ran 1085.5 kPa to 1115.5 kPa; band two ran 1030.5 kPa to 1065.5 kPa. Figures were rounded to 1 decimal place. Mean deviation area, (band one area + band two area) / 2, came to 4.6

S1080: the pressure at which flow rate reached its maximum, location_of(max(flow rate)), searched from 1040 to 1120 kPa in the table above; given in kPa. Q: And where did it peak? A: 1078.0 kPa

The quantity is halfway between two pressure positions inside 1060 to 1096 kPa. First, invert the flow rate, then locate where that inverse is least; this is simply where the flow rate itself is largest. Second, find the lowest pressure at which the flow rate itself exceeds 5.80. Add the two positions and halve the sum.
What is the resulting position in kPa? 1070.5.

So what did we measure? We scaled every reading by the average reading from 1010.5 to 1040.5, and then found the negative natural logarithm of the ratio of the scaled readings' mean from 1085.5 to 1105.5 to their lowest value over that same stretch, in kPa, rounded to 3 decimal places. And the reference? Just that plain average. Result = -0.012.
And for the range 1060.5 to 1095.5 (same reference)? -0.019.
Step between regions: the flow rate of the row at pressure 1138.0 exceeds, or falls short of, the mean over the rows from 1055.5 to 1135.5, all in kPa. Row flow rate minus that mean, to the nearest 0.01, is -0.16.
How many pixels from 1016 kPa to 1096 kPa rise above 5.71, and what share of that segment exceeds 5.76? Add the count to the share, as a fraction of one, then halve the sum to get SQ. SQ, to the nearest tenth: 7.9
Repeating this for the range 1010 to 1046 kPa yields 3.3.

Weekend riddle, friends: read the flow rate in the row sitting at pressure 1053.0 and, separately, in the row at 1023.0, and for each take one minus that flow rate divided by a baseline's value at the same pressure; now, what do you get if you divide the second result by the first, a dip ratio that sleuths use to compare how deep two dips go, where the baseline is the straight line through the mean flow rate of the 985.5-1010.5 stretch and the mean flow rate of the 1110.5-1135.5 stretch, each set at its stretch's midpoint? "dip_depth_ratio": 1.68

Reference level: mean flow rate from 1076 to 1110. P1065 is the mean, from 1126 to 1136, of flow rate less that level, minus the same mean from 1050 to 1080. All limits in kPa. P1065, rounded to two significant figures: -0.26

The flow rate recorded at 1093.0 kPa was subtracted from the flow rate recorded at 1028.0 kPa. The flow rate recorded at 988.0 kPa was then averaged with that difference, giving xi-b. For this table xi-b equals 2.82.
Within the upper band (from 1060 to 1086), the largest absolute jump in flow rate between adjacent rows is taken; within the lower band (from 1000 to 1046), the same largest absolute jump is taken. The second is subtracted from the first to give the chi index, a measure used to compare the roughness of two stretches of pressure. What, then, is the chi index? -0.88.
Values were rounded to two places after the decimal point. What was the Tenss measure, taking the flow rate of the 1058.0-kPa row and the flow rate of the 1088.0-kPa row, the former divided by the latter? 0.99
